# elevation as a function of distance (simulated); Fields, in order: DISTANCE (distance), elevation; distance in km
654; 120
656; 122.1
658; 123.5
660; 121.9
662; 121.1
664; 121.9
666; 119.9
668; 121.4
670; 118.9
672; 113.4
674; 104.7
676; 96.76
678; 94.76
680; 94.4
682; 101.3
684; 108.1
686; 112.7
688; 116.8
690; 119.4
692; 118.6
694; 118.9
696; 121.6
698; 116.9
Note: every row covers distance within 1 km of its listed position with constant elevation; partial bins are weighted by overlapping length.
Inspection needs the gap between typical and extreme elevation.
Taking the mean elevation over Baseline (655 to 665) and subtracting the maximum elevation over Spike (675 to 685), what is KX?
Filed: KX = 14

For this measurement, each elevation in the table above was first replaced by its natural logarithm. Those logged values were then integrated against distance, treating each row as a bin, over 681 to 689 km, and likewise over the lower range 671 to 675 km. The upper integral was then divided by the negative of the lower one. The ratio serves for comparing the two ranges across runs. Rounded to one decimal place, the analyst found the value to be -2.0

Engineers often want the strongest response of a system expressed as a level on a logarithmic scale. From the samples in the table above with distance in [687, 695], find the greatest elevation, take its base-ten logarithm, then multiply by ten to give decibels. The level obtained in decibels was 20.8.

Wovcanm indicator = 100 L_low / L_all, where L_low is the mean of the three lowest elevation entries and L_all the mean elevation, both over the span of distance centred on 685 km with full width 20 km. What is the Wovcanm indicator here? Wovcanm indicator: 88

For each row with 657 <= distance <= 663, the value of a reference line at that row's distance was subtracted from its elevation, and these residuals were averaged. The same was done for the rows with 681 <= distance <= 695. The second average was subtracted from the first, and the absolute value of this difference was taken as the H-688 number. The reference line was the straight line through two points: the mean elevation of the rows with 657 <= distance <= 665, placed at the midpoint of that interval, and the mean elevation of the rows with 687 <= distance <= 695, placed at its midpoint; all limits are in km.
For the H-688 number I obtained 5.1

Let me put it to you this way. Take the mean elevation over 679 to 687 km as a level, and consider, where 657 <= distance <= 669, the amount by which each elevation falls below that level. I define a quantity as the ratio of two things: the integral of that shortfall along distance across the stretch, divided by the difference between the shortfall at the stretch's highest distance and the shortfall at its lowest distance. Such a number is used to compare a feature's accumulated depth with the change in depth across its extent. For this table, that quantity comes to -100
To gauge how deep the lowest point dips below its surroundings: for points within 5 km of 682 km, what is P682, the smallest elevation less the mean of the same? -7.9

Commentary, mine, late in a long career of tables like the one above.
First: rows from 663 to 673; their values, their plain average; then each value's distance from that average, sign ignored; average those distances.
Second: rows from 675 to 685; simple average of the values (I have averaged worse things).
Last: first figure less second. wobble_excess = -97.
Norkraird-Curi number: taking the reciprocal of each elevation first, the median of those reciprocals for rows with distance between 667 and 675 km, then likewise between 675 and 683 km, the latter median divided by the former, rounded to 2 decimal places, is 1.21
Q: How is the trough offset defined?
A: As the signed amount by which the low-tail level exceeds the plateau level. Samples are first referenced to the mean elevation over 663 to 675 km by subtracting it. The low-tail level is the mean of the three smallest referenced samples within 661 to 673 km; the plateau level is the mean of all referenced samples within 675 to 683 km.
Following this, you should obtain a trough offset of 21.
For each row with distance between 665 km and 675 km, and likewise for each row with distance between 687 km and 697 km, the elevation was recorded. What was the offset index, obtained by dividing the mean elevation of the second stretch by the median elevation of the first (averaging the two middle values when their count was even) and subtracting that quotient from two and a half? 1.50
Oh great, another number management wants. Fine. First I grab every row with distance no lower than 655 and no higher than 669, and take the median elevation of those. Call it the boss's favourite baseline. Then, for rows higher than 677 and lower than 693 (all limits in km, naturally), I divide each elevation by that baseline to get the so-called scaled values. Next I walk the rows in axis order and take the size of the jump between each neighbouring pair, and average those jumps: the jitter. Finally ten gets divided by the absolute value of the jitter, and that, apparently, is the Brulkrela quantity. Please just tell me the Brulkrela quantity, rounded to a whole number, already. 326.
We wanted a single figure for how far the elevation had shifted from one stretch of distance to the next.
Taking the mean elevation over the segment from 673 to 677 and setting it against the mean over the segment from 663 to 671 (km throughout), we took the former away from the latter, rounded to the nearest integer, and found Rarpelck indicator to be 20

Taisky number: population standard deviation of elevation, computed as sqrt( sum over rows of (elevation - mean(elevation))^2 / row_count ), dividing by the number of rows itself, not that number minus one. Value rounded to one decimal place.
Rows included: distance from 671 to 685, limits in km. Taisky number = 6.7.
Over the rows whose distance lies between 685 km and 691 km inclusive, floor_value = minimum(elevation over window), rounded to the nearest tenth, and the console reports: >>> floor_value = 112.7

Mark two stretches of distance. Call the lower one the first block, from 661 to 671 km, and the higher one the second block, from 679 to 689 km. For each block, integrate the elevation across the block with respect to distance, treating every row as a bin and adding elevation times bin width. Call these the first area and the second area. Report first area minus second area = 140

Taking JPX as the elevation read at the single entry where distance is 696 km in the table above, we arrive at 121.6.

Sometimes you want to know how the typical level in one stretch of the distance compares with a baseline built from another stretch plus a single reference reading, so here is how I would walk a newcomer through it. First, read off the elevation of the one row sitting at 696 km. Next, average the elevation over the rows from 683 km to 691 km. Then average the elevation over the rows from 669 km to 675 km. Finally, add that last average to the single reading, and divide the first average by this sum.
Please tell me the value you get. 0.49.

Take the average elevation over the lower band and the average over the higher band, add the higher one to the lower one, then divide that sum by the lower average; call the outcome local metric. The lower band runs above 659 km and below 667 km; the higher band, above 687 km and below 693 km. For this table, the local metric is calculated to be 1.98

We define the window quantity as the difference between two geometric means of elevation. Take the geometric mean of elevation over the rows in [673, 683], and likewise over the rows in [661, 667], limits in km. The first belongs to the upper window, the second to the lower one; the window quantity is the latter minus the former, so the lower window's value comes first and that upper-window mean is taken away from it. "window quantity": 22.7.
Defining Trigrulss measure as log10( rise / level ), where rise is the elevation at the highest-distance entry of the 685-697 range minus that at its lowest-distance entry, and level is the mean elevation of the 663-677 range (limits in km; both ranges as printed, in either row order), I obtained -1.11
